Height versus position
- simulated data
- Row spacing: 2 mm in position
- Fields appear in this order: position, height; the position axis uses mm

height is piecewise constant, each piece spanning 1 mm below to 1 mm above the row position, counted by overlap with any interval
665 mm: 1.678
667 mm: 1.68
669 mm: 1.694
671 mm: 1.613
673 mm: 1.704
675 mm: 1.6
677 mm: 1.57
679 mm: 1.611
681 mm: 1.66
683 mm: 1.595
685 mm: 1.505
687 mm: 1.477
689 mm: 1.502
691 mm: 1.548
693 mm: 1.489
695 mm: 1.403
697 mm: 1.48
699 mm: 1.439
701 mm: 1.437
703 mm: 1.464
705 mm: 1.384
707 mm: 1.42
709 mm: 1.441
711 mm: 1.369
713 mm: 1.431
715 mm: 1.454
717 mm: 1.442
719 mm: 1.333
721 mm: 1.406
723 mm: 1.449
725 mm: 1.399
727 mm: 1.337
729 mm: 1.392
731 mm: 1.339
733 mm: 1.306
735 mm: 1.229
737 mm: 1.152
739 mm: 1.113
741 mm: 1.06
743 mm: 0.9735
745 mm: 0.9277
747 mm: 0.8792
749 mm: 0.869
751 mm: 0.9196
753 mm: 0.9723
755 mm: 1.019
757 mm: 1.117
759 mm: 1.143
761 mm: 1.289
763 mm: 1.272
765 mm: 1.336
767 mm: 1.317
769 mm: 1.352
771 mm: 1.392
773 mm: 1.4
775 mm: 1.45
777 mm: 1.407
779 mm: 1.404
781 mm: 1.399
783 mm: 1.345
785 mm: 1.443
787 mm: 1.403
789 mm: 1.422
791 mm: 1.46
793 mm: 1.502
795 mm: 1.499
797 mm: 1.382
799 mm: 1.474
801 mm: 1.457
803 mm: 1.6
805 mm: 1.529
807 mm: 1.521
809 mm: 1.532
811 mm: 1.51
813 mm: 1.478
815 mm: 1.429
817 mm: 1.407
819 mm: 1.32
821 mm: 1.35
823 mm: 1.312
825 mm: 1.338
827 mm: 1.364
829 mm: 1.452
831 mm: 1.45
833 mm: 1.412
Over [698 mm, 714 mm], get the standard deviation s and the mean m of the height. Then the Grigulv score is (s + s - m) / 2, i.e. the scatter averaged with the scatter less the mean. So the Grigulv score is -0.68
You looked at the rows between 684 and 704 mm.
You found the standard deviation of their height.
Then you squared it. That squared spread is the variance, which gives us 0.002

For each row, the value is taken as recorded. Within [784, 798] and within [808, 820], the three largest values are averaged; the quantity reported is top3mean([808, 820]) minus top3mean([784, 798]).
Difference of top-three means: 0.02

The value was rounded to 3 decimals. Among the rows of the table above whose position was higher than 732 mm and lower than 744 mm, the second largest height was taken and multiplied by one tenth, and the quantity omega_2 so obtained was 0.123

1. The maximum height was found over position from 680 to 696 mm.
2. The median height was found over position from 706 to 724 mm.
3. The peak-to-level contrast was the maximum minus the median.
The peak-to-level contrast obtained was 0.23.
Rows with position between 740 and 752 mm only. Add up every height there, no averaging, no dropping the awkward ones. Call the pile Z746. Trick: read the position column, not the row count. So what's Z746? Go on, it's 5.63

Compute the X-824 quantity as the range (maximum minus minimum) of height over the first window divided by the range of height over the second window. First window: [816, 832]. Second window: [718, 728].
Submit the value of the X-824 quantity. 1.21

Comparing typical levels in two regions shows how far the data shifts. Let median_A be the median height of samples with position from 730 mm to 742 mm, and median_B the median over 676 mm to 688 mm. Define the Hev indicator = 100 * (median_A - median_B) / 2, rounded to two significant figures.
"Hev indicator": -20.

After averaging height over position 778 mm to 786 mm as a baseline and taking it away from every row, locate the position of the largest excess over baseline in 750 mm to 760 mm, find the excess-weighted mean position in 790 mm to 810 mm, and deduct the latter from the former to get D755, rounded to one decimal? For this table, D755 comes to -42.6 mm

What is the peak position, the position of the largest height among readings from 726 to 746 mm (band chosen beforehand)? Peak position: 729 mm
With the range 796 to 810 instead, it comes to 803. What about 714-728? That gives 715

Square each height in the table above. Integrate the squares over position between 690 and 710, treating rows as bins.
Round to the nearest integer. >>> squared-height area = 42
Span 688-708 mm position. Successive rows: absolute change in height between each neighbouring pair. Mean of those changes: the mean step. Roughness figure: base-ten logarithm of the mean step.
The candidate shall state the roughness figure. -1.30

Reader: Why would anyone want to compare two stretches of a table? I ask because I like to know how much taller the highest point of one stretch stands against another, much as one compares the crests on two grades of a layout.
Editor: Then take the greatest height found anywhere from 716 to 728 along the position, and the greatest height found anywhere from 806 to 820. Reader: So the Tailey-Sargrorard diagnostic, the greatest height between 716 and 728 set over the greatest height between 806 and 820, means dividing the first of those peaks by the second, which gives 0.95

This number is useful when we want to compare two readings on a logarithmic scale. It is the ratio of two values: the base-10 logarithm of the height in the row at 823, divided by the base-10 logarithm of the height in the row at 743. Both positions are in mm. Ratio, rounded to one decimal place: -10.1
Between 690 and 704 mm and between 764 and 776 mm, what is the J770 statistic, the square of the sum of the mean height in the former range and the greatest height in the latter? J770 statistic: 8.5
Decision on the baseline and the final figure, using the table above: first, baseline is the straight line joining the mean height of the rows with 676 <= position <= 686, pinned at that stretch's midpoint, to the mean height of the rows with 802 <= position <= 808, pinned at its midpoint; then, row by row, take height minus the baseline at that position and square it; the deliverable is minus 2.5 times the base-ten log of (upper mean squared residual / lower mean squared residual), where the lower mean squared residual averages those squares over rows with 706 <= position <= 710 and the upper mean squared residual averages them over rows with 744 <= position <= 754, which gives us -3.2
